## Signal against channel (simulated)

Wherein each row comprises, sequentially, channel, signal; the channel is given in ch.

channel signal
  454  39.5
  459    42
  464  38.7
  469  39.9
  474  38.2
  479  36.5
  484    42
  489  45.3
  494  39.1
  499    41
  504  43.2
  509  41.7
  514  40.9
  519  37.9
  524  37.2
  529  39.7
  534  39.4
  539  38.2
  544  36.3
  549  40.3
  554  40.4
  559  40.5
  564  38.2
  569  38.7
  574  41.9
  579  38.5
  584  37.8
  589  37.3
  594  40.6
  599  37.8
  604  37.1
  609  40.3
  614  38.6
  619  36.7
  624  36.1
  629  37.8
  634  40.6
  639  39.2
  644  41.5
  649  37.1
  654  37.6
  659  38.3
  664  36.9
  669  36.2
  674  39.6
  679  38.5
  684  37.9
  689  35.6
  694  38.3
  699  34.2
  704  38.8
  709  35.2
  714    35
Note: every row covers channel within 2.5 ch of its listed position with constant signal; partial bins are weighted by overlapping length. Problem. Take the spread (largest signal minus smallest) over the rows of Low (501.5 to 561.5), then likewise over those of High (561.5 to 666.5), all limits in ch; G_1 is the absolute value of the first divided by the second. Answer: 1.19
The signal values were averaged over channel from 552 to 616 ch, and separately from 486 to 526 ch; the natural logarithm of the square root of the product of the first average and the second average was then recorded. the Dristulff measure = 3.69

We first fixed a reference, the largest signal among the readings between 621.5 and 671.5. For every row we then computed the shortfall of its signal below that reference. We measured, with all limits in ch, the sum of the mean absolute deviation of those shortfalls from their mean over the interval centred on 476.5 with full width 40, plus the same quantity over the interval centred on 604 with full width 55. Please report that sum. 3.22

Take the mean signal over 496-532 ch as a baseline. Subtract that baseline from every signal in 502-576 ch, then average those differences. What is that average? -0.6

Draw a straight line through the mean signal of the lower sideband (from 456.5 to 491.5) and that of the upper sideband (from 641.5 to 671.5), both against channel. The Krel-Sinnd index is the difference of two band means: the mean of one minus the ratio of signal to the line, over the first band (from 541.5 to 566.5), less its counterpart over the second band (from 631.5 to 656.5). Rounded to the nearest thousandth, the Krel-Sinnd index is 0.033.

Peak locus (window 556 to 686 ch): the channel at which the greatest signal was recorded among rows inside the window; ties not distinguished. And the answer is 574 ch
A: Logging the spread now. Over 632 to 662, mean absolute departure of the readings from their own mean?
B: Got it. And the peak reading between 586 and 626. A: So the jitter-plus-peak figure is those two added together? 42.0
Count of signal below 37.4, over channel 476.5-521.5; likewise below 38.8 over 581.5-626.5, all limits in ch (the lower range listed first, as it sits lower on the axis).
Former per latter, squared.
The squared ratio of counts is 0.02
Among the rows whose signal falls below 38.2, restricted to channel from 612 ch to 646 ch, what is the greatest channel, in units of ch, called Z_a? 629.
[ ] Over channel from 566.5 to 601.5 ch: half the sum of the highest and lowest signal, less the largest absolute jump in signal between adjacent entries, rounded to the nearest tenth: 36.2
